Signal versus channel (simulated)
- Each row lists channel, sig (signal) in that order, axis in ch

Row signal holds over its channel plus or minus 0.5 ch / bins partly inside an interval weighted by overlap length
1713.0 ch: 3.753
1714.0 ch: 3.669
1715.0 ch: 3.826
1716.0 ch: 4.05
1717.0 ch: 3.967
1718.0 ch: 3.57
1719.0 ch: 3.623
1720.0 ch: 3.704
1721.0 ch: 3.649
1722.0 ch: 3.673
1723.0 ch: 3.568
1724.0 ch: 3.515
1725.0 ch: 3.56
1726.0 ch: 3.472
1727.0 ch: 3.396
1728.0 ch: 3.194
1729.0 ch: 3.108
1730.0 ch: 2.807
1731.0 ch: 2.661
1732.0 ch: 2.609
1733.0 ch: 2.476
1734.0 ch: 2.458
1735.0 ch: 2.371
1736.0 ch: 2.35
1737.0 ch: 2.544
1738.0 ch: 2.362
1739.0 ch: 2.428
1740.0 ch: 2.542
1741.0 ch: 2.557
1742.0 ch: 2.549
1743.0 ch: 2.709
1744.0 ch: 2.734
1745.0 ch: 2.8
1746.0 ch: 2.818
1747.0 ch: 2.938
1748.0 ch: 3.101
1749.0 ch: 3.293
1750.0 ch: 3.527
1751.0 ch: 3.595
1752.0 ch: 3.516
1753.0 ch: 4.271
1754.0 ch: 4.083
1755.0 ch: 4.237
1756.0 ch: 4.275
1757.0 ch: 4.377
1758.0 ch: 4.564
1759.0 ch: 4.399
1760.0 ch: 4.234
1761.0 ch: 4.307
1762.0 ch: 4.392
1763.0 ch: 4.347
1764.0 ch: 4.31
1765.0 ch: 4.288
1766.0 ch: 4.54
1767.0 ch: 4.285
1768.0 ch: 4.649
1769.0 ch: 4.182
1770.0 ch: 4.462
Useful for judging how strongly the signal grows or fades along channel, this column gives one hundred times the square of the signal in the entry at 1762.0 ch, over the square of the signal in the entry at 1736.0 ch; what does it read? 349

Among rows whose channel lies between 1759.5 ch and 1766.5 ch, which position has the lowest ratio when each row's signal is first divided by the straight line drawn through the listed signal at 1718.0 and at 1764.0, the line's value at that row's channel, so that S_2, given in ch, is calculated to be 1765.0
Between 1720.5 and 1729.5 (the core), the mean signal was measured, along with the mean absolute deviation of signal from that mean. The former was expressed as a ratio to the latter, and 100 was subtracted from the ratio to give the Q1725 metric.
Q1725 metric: -77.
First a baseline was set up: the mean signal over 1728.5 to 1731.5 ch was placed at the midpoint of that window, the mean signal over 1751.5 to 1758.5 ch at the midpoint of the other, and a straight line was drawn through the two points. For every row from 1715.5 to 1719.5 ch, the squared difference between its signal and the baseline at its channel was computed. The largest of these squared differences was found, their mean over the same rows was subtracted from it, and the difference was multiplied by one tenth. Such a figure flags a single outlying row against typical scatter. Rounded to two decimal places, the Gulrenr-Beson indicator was 0.11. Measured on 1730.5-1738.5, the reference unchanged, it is 0.04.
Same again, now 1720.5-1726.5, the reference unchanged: 0.05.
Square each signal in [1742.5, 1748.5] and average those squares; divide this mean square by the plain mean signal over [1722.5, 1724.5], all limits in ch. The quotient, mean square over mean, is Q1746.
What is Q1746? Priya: 2.3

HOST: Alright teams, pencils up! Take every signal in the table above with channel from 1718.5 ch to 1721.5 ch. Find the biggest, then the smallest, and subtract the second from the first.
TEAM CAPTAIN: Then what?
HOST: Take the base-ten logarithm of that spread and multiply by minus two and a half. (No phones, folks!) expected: 2.7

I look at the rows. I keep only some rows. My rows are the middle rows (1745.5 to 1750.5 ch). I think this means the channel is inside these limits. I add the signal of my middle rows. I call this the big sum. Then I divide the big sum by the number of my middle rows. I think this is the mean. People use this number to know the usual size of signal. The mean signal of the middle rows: 3.1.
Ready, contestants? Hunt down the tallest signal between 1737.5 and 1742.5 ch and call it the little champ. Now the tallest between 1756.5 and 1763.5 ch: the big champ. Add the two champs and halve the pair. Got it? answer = 3.56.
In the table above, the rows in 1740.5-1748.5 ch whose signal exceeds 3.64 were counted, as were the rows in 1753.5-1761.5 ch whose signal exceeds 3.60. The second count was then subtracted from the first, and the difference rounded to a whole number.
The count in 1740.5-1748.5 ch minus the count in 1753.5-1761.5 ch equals -8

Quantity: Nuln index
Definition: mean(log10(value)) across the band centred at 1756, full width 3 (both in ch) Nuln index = 0.63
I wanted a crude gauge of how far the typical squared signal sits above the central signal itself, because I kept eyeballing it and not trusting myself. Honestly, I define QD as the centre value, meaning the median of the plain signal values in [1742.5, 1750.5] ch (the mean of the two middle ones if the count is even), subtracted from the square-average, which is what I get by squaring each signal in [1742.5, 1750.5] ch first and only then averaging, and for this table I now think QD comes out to 6.1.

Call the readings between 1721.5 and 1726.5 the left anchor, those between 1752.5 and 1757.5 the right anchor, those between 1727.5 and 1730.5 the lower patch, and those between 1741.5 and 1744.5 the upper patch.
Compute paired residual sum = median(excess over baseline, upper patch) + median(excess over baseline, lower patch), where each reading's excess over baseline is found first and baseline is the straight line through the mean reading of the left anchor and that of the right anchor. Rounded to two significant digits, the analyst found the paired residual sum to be -1.8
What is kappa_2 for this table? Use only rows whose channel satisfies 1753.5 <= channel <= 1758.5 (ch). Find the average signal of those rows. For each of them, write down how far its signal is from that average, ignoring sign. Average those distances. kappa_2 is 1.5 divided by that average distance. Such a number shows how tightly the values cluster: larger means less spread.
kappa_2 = 11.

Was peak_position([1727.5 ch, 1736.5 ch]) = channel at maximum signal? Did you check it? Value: 1728.0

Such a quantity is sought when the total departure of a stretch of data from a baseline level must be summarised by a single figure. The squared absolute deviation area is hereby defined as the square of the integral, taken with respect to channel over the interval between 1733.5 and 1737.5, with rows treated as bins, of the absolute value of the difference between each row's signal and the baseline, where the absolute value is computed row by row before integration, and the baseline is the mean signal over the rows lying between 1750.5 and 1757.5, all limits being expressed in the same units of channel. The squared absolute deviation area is 42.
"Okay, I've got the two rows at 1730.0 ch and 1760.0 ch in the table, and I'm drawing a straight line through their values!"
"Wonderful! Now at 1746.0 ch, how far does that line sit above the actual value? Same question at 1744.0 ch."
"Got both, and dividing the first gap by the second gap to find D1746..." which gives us 1.0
